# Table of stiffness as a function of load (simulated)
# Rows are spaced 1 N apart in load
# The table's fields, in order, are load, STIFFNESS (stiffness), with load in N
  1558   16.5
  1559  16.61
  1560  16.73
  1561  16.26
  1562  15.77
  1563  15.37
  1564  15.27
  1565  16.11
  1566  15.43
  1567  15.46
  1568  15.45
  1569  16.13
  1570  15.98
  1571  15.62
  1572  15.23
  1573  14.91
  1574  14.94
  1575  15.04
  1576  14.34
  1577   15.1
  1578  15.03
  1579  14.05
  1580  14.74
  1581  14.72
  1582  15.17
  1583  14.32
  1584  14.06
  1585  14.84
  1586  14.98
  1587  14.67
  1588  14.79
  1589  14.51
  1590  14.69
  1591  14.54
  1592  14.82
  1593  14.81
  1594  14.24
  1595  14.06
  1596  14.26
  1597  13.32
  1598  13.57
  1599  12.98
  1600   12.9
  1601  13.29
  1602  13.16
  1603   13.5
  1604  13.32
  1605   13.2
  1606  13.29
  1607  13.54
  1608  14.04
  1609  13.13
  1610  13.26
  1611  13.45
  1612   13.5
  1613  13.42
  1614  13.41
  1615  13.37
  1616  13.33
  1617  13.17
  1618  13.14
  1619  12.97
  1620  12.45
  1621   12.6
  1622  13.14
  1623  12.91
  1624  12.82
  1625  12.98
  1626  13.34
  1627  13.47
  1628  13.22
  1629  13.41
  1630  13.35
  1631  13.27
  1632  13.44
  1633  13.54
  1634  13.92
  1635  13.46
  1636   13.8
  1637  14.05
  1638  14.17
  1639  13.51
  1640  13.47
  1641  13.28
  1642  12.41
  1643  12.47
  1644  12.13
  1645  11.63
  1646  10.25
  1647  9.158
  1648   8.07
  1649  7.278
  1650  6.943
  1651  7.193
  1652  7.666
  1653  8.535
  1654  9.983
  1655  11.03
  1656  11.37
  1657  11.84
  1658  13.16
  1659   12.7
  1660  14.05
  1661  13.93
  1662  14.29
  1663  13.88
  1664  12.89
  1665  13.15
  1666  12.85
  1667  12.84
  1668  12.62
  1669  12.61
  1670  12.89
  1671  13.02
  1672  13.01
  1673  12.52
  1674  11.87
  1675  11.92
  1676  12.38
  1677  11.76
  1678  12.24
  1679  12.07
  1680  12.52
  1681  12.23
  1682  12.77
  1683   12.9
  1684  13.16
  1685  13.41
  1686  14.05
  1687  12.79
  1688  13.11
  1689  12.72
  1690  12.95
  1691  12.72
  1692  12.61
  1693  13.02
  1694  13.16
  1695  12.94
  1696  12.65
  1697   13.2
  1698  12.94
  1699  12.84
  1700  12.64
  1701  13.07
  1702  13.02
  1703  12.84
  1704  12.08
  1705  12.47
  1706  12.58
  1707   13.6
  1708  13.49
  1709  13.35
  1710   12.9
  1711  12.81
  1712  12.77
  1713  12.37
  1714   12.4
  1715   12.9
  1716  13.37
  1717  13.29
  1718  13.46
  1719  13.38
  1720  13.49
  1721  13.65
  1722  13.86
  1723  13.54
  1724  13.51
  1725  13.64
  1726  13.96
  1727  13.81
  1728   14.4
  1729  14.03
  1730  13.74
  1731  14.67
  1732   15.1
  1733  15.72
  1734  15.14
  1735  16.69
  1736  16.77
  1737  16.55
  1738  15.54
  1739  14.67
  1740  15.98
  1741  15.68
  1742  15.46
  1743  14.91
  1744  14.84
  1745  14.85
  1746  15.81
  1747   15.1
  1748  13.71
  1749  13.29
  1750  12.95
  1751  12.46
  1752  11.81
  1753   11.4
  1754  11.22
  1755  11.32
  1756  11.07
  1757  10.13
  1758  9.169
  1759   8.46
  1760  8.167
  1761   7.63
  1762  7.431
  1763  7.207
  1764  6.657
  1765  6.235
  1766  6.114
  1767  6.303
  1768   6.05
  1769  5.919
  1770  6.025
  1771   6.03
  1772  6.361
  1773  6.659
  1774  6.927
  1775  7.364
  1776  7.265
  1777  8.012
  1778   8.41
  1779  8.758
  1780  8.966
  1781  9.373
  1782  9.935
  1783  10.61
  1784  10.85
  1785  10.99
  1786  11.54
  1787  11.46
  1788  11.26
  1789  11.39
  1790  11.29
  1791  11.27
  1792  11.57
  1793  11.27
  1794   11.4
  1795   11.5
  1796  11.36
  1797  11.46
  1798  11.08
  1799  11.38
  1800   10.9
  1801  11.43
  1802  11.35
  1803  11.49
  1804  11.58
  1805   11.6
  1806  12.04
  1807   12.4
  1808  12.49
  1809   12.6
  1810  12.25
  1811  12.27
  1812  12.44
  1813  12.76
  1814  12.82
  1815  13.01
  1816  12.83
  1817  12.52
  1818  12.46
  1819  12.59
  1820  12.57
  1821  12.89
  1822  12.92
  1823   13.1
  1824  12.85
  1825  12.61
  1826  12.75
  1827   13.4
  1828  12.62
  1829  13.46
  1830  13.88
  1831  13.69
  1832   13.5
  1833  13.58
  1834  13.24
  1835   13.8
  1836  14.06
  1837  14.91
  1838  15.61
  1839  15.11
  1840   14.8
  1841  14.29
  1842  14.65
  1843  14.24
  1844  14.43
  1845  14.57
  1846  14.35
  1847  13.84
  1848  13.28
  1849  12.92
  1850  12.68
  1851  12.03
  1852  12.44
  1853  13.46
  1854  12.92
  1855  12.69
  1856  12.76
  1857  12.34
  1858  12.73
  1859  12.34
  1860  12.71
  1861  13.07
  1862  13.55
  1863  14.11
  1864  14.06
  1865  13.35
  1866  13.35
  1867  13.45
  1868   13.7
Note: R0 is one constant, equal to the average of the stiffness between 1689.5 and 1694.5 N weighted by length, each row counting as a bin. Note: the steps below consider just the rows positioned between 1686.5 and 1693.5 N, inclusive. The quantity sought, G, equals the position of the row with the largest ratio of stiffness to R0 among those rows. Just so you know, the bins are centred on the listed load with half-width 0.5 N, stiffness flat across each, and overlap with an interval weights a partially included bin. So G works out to 1688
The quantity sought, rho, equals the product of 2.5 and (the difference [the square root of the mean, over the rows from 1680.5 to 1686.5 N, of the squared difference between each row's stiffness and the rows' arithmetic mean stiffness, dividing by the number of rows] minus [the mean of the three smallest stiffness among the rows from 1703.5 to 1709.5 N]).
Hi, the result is -29.5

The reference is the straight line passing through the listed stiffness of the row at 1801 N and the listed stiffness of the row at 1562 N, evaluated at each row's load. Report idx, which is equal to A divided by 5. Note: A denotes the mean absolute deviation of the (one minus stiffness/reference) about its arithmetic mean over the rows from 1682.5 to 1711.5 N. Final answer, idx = 0.004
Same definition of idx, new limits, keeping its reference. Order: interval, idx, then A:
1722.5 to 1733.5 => 0.010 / 0.048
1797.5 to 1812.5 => 0.010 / 0.050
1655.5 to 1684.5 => 0.007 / 0.036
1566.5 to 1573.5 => 0.004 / 0.020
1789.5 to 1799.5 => 0.002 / 0.011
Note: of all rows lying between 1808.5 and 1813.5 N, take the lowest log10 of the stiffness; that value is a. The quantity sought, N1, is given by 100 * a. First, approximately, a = 1.09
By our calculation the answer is 109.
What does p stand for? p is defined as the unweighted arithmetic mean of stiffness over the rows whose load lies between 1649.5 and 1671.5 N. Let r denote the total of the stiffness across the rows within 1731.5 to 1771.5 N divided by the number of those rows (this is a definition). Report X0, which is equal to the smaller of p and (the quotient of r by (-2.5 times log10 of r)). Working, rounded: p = 11.8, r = 11.6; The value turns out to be -4.4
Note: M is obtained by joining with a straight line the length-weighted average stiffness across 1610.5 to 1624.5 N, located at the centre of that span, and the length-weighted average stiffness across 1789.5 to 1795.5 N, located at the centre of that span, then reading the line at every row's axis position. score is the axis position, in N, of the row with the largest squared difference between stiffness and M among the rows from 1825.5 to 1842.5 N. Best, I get 1838 N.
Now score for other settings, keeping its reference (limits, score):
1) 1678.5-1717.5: 1686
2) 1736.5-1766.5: 1766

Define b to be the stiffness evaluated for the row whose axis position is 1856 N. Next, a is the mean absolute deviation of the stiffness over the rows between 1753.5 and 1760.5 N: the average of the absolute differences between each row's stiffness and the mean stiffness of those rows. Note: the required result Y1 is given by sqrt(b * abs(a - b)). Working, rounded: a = 1.14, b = 12.76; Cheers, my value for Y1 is 12.2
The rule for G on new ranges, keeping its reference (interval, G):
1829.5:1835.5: 1830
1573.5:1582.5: 1582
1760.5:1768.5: 1761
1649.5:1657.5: 1657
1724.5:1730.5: 1728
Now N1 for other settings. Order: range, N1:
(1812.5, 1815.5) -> 111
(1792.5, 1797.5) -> 105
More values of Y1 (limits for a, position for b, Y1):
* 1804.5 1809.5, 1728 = 14.2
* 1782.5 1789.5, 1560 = 16.6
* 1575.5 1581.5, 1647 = 9.0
